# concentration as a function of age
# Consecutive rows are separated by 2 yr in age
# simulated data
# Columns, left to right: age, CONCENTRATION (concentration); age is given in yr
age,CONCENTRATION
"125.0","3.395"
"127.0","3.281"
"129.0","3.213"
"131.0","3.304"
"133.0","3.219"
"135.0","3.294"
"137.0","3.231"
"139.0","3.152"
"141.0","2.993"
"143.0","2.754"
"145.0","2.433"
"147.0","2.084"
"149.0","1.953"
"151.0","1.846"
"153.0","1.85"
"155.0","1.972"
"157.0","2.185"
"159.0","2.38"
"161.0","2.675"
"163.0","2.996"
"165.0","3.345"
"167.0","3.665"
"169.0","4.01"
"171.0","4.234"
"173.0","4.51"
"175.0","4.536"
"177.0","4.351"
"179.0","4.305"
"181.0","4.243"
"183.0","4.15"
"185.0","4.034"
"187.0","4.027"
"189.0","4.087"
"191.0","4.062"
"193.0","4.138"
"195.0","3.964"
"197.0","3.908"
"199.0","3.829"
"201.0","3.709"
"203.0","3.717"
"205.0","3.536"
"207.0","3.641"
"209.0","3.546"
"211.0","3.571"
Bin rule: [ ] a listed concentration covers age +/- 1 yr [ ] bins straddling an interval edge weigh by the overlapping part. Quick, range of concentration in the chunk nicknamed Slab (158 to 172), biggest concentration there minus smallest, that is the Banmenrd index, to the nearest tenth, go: 1.9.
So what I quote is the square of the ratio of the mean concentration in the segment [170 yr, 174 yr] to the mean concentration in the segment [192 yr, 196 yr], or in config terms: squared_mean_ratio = 1.2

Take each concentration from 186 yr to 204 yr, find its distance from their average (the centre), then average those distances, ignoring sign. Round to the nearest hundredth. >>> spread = 0.13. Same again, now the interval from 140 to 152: 0.38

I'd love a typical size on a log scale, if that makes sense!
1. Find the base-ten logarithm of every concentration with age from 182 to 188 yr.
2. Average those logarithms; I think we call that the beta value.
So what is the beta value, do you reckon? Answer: 0.61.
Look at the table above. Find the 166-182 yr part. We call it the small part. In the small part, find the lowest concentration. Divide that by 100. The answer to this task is 0.037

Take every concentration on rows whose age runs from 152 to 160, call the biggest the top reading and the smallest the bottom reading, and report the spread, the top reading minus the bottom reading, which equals 0.53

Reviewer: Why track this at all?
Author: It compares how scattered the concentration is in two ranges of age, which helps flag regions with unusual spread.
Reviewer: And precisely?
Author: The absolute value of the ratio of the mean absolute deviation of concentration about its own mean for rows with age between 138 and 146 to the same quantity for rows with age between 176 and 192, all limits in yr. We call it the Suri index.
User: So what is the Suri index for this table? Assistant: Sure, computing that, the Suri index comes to 2.2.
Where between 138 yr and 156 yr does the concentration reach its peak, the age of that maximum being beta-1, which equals 139.0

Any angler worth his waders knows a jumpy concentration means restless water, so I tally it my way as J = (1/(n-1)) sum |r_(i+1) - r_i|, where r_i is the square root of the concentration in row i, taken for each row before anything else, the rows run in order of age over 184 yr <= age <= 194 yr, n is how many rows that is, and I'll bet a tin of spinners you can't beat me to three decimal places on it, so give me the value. 0.010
